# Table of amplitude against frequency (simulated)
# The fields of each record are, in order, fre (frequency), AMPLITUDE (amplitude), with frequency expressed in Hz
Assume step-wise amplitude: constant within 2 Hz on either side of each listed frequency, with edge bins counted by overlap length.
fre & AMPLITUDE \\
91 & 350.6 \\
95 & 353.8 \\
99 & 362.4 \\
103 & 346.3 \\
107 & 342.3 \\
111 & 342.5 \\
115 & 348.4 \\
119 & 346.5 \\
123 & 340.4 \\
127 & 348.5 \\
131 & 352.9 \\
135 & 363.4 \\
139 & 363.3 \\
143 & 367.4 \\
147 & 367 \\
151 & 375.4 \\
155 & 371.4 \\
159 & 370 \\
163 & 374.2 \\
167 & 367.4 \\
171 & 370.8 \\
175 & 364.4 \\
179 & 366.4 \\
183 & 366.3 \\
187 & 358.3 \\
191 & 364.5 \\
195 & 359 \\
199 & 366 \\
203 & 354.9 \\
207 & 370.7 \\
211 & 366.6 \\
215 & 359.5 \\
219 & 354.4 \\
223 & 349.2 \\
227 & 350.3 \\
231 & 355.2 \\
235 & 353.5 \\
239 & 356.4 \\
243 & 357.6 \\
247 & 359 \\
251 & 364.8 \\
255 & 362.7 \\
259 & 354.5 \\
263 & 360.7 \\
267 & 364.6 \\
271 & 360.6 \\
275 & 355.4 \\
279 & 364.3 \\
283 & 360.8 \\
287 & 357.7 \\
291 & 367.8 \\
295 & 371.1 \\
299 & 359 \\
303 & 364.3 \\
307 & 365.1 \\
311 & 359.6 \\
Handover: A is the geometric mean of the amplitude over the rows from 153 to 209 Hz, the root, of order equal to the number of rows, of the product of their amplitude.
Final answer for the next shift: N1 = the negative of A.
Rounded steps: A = 366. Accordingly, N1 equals -366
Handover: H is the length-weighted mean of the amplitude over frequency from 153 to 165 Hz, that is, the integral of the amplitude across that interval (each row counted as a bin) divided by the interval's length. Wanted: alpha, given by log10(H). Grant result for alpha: 2.57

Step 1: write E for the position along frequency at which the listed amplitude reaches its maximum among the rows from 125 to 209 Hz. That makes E 151 Hz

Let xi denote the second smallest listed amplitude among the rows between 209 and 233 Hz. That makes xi 350.3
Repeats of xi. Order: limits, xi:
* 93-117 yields 342.5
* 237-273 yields 356.4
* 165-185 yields 366.3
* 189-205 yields 359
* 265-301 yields 357.7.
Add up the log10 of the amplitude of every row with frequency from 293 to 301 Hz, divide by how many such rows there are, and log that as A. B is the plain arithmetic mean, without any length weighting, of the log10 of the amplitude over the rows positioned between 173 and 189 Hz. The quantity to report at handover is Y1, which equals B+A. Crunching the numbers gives 5.12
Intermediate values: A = 2.56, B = 2.56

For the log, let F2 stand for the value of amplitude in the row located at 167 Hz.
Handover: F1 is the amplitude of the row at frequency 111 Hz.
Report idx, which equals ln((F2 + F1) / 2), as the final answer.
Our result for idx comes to 5.87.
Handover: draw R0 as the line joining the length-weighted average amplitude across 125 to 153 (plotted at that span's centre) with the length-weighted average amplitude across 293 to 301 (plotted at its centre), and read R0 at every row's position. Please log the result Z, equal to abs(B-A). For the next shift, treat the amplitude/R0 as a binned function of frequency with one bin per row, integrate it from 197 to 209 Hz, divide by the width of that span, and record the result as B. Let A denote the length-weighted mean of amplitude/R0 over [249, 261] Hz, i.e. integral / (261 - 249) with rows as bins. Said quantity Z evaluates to 0.011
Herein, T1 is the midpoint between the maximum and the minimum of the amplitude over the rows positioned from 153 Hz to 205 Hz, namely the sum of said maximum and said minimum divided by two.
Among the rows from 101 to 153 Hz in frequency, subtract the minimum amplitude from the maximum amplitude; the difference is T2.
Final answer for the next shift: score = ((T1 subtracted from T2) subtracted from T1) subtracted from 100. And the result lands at -594.1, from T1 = 365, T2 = 35.0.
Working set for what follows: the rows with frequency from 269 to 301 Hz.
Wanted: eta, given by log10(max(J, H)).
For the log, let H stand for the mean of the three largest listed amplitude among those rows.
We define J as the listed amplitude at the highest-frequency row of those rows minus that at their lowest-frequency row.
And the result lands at 2.57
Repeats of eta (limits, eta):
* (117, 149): 2.56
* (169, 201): 2.57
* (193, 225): 2.57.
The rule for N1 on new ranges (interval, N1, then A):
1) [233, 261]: -358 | 358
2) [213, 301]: -359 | 359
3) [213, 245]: -354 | 354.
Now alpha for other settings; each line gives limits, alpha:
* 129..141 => 2.56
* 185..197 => 2.56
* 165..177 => 2.57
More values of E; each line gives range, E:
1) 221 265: 251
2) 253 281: 267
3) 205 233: 207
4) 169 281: 171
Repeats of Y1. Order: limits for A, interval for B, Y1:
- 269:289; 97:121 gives 5.10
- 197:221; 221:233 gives 5.10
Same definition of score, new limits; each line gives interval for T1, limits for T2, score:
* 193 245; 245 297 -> -603.3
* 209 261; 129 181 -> -593.3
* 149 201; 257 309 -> -617.1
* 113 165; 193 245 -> -594.3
